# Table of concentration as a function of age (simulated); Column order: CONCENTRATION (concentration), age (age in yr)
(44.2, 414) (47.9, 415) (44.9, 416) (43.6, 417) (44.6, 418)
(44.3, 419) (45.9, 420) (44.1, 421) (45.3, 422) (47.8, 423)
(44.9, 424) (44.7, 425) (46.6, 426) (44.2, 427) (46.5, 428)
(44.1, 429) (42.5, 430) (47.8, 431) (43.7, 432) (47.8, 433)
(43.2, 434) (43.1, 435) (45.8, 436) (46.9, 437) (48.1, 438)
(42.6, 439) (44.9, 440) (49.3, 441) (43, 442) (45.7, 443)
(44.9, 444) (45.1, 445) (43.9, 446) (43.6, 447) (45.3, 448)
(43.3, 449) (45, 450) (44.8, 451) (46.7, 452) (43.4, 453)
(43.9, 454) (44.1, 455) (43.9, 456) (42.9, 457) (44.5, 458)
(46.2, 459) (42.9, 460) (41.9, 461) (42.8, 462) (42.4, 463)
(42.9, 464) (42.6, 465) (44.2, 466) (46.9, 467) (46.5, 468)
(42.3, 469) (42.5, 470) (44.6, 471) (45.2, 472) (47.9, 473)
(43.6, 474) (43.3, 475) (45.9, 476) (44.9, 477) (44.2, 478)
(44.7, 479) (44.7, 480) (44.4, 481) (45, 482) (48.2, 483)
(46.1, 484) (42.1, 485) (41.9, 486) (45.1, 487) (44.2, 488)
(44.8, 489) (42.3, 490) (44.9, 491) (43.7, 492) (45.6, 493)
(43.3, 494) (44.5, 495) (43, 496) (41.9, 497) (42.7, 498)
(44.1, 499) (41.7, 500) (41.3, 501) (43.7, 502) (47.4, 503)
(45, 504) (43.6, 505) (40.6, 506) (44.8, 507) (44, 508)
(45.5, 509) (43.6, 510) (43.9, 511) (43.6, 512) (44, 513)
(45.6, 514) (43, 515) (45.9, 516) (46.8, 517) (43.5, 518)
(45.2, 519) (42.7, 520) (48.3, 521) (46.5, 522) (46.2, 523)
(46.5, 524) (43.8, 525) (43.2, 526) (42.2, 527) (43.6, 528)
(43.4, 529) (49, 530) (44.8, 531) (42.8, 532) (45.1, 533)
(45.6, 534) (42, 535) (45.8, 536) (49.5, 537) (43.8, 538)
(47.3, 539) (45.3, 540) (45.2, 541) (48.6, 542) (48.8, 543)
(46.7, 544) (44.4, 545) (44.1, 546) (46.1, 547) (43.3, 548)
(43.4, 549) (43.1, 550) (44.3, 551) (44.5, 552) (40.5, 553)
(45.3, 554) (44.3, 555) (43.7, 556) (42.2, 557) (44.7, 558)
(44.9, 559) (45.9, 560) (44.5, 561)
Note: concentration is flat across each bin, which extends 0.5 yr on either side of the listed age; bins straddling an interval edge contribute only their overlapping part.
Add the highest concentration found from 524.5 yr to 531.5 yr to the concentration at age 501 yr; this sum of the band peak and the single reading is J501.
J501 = 90.3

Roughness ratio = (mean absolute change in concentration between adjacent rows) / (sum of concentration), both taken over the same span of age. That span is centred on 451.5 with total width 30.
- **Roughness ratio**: 0.0013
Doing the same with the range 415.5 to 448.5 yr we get 0.0015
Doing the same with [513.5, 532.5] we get 0.0026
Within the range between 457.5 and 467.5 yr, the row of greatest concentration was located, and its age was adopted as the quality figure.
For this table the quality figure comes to 467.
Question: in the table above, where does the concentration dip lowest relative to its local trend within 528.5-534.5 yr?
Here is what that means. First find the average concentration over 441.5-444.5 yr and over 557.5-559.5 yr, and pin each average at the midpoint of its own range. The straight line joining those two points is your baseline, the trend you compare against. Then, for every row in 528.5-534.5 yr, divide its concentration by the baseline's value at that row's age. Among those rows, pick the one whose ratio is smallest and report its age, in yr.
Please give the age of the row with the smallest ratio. 532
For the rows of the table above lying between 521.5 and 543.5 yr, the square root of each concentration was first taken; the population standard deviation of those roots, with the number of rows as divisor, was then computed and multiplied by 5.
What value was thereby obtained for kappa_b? 0.807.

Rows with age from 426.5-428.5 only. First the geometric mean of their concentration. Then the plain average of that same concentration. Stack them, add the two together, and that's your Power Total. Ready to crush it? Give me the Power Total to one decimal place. 90.7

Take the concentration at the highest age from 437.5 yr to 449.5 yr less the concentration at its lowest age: -4.8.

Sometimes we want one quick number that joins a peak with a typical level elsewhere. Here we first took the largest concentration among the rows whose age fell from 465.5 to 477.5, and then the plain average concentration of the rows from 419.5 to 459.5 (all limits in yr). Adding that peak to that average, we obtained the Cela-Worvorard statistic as 92.9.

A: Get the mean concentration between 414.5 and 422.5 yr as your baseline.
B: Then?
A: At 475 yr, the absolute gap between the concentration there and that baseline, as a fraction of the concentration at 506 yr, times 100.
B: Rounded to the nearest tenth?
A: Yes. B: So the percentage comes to 4.4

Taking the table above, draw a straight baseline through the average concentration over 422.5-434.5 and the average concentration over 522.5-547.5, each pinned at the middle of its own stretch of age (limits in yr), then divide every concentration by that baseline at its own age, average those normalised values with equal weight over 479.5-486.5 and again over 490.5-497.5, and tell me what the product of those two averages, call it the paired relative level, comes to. 0.95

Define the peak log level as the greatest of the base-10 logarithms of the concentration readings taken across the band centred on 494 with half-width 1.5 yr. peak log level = 1.66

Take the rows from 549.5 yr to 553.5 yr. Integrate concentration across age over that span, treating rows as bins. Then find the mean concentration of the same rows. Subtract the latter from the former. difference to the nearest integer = 129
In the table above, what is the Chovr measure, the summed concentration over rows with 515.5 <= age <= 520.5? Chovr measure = 224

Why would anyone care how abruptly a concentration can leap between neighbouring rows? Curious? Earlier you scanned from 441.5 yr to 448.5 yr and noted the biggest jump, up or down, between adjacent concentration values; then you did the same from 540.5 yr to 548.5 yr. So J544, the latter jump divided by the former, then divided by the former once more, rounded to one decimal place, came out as 0.5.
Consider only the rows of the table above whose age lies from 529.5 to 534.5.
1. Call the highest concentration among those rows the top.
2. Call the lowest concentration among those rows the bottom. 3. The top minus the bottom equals 6.2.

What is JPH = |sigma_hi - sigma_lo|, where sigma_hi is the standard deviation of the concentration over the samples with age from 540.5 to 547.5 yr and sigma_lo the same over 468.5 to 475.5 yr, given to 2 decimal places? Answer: 0.05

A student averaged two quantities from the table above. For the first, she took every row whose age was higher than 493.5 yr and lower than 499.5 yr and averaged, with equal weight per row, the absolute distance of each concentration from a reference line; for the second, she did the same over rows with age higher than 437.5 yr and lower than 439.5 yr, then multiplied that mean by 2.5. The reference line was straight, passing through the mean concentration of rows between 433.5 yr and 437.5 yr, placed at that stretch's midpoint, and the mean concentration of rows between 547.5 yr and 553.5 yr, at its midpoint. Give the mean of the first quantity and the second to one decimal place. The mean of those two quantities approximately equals 3.9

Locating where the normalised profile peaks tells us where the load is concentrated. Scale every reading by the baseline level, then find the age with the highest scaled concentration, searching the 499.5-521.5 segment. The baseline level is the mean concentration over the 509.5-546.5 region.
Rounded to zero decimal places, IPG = 521 yr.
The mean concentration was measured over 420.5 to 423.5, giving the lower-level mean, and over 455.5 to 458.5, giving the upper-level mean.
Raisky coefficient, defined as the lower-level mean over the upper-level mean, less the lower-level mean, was -44.7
